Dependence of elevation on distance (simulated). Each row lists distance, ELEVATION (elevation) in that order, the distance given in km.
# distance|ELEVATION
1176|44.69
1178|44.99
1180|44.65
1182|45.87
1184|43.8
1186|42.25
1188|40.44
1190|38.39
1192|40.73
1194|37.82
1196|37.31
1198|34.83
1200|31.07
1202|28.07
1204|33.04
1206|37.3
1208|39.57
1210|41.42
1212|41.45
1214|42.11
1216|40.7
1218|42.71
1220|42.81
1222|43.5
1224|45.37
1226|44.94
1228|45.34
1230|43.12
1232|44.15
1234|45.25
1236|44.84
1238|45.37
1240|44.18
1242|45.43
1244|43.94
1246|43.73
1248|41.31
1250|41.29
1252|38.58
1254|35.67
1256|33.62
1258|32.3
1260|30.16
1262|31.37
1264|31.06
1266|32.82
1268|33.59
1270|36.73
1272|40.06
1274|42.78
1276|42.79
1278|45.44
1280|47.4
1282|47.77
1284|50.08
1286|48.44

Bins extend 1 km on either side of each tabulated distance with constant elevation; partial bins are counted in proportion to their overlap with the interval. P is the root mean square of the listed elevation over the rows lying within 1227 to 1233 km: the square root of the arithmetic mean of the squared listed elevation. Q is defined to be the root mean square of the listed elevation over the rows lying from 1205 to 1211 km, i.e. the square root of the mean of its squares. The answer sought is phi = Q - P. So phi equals -5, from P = 44.2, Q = 39.5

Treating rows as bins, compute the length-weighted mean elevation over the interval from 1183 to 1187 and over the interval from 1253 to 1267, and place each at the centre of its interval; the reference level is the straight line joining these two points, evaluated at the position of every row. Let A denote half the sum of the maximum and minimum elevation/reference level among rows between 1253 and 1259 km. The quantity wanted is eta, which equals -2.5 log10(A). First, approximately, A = 1.03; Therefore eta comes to -0.03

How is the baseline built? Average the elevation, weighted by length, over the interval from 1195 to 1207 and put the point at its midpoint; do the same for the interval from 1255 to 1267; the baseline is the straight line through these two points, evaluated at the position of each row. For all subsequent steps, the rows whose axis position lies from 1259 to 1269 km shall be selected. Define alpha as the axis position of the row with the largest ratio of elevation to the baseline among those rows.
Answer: 1268 km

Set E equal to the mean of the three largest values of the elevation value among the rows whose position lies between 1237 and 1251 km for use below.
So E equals 45.0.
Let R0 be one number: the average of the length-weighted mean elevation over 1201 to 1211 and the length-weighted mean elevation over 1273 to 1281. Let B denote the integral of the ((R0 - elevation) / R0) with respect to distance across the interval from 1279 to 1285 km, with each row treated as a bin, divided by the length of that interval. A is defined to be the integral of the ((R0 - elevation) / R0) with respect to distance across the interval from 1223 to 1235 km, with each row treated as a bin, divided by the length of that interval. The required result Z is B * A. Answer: 0.022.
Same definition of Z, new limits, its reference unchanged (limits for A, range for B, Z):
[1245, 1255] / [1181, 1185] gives 0.000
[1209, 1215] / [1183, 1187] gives 0.002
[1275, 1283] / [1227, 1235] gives 0.015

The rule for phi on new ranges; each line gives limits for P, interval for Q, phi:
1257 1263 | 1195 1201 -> 3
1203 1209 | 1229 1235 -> 7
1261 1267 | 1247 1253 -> 9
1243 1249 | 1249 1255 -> -4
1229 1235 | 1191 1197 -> -6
